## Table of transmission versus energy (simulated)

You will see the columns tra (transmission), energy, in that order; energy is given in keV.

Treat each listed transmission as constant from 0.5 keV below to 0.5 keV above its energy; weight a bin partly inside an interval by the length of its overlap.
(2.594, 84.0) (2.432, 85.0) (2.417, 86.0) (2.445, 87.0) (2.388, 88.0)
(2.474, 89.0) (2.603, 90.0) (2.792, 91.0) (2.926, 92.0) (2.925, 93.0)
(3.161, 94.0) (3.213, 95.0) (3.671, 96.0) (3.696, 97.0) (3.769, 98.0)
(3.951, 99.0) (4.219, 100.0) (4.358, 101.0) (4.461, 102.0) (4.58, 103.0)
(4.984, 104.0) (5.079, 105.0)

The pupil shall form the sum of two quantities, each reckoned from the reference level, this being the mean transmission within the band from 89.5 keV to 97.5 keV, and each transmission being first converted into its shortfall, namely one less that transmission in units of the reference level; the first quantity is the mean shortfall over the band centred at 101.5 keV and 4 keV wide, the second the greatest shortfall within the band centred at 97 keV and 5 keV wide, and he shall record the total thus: -0.4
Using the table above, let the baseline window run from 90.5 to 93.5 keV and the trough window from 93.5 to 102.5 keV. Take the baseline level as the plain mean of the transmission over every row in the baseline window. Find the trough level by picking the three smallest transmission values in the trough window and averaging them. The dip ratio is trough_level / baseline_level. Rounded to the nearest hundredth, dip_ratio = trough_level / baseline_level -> 1.16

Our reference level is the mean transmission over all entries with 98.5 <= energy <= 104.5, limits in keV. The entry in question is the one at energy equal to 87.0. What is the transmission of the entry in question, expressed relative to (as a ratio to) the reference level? 0.55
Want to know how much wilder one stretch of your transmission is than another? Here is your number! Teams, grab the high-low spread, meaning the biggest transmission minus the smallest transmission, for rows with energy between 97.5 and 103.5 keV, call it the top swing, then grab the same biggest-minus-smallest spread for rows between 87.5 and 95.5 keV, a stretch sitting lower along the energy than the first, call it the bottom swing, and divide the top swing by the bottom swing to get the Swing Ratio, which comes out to 1.0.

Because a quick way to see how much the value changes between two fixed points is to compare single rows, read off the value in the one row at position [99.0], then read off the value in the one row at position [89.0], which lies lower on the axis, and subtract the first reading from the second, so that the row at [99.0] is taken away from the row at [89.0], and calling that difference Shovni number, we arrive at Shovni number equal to -1.5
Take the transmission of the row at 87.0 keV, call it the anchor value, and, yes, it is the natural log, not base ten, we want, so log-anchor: 0.89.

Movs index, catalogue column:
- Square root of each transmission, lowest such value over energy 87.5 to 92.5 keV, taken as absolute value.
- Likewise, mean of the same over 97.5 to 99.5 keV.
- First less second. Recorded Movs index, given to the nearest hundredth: -0.42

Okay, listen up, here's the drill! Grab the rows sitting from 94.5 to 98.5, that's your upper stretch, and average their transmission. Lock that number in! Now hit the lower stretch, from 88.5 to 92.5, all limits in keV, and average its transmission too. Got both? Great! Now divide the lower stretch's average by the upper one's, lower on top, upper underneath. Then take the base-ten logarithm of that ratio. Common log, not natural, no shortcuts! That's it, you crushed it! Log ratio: -0.12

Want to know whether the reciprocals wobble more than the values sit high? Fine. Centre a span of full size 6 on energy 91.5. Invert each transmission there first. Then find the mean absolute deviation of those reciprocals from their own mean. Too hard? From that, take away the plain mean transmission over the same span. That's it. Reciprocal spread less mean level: -2.8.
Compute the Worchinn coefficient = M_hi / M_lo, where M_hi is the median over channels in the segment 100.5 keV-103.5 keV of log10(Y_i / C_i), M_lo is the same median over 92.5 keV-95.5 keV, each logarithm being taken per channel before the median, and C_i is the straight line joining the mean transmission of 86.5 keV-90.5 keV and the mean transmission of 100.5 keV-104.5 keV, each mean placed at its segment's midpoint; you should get 0.2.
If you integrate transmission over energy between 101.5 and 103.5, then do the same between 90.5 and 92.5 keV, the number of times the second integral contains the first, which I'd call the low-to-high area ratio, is 0.6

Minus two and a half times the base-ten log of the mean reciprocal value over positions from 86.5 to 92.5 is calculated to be 1.0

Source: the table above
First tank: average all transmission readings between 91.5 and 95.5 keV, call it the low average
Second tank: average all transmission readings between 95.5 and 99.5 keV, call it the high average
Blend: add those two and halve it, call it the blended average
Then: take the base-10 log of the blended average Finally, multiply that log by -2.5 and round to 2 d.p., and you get -1.33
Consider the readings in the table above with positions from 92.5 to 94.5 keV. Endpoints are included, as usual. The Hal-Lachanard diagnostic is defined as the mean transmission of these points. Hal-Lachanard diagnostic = 3.0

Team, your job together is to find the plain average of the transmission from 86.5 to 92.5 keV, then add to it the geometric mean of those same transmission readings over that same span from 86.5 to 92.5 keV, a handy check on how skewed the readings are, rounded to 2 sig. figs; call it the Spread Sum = 5.2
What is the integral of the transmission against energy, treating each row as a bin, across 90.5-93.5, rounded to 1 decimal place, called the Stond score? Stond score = 8.6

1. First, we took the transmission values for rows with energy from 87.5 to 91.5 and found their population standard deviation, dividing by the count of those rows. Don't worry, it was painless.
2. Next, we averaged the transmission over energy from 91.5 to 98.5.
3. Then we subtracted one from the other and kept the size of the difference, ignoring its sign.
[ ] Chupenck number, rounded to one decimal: 3.2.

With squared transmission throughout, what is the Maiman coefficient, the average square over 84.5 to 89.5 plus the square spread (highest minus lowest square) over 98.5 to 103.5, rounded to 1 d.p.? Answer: 11.3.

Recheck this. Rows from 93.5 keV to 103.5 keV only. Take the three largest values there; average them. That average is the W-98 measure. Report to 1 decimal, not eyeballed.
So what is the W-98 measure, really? 4.5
